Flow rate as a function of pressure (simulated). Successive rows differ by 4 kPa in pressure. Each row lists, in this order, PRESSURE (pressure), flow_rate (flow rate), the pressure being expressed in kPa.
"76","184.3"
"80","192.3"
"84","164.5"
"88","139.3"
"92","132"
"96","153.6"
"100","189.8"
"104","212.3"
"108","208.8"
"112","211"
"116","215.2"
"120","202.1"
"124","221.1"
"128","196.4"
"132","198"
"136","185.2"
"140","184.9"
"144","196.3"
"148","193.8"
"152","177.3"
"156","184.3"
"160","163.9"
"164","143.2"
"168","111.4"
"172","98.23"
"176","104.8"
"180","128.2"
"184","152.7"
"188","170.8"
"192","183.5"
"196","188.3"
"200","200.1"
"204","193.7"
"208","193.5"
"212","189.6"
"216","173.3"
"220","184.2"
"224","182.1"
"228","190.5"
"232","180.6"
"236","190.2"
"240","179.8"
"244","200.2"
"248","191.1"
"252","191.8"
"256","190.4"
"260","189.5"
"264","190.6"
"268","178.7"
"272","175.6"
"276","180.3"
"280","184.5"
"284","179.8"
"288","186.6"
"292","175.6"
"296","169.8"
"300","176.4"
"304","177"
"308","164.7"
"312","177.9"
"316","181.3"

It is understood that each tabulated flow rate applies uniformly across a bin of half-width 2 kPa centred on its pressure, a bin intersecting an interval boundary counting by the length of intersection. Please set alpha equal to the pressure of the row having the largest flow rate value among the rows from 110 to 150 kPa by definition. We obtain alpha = 124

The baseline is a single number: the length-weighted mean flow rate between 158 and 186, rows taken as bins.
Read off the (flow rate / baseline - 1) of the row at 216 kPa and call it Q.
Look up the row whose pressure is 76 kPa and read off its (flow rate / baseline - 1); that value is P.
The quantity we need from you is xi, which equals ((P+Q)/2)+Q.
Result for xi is 0.73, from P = 0.43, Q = 0.34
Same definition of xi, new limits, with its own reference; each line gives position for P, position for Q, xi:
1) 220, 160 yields 0.62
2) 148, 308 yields 0.67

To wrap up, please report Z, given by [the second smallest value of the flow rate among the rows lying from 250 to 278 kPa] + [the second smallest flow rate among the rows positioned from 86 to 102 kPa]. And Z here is 318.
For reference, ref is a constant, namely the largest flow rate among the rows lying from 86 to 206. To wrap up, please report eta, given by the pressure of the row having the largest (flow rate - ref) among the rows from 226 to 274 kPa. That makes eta 244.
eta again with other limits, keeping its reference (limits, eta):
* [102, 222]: 124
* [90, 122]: 116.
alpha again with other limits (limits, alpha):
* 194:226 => 200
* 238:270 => 244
